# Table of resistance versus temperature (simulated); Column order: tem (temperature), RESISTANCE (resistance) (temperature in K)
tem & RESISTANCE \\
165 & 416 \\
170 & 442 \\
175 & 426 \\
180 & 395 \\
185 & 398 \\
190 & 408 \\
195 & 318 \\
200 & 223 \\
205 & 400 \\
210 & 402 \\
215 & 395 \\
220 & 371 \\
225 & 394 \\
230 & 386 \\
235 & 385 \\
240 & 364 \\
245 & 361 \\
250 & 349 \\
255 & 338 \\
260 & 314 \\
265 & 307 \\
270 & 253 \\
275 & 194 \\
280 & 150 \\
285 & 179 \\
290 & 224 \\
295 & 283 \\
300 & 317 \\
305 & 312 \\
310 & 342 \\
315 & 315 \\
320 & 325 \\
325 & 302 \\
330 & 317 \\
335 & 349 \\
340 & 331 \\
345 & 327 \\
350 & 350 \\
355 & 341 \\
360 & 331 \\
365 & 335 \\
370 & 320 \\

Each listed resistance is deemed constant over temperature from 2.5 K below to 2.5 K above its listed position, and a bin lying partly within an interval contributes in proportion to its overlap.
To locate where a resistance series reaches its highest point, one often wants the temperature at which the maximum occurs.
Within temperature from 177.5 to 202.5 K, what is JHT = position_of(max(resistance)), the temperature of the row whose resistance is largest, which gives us 190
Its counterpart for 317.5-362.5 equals 350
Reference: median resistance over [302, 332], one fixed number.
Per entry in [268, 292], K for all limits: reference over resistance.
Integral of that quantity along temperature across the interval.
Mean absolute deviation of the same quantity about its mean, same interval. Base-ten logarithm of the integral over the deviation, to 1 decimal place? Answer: 2.2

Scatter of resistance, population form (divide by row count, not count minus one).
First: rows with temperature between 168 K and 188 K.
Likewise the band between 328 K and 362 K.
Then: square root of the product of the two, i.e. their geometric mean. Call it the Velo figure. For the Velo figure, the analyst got 15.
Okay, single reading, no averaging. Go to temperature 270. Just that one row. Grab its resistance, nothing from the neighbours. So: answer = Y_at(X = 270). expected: 253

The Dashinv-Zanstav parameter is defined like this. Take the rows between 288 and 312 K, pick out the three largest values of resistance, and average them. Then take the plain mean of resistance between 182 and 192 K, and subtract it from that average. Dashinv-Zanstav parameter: -79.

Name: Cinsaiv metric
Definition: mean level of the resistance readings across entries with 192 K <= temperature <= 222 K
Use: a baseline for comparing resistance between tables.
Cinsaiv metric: 352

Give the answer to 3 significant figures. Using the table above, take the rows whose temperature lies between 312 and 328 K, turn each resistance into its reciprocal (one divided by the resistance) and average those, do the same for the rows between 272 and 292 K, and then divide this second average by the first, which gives 1.72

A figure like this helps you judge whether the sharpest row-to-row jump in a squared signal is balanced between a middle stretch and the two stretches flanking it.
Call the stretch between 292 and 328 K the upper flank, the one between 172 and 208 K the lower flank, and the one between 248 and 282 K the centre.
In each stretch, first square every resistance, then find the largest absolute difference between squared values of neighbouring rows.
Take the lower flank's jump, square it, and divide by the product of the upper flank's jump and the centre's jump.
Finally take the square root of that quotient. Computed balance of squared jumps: 4.4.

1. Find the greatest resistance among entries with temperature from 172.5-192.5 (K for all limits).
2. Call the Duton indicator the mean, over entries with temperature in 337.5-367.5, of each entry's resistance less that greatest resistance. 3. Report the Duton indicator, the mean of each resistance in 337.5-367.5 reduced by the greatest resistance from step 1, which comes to -90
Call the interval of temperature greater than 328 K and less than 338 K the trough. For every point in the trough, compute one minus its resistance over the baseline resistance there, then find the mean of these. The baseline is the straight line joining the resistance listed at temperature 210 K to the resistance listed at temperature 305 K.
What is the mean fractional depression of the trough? -0.17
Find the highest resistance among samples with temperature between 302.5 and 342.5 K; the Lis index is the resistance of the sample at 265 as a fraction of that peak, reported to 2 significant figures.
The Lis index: 0.88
